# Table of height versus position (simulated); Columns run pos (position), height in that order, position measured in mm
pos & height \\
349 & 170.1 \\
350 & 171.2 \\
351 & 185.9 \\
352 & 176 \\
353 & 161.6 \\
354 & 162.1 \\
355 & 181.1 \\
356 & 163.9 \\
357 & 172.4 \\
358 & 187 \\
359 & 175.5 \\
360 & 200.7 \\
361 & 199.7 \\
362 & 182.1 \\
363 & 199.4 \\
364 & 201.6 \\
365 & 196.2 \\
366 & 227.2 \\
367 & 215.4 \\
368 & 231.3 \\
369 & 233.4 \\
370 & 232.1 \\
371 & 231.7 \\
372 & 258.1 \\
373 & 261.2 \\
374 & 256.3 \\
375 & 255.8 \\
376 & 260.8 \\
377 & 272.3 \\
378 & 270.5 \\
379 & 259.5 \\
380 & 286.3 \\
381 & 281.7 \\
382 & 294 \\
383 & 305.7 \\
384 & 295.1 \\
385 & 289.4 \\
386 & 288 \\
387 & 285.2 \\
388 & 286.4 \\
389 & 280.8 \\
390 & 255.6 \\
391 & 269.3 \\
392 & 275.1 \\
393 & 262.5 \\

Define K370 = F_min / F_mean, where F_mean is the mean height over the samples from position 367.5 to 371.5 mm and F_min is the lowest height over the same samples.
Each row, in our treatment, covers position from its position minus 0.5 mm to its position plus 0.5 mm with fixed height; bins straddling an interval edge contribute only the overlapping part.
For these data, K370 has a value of 1.00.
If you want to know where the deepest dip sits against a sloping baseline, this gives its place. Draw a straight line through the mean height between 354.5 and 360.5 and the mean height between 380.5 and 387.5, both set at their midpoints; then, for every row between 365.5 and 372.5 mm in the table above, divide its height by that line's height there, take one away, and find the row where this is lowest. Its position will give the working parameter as 371 mm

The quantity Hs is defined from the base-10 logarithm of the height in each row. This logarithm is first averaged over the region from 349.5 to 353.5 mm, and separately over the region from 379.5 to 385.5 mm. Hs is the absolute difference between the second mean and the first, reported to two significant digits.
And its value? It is 0.23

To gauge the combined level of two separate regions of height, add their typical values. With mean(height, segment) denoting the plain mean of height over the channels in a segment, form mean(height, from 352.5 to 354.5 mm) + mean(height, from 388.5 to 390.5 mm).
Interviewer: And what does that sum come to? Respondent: 430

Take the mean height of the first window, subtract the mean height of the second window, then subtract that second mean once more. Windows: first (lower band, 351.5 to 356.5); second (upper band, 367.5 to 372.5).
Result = -306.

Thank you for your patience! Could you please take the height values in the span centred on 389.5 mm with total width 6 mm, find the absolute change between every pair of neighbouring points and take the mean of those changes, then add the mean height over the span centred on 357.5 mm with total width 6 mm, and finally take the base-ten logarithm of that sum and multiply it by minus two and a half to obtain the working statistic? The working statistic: -5.70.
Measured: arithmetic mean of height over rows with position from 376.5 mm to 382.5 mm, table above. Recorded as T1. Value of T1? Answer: 277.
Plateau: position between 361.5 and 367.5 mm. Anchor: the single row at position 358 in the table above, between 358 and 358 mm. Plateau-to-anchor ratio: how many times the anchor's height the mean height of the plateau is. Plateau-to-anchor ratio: 1.1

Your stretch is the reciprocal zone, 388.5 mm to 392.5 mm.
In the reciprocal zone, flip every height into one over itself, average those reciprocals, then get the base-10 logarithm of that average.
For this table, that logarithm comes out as -2.43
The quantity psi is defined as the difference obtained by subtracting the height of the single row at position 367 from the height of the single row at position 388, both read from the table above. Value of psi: 71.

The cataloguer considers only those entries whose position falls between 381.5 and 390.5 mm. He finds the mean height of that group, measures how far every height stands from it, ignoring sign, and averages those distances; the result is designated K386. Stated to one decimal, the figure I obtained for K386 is 8.6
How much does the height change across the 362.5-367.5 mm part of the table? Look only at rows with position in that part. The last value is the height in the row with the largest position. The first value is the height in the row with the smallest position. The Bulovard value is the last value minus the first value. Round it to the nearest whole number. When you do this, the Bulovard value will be 16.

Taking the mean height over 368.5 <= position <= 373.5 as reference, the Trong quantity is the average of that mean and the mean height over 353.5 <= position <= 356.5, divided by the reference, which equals 0.85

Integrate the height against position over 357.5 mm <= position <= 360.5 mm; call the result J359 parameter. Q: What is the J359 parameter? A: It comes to 563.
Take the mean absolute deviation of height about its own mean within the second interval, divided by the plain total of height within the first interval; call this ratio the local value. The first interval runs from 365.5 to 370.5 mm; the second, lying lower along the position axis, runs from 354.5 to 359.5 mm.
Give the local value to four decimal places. 0.0057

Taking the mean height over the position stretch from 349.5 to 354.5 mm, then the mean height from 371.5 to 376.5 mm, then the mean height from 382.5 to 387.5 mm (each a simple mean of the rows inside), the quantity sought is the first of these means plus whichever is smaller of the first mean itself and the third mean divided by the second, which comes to 172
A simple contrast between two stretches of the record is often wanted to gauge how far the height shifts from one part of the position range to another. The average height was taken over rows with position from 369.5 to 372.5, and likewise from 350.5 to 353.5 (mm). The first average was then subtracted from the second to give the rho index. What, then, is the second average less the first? -66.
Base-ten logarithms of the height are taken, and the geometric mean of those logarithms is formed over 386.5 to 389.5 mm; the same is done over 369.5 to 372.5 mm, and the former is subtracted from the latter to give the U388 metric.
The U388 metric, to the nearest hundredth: -0.07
